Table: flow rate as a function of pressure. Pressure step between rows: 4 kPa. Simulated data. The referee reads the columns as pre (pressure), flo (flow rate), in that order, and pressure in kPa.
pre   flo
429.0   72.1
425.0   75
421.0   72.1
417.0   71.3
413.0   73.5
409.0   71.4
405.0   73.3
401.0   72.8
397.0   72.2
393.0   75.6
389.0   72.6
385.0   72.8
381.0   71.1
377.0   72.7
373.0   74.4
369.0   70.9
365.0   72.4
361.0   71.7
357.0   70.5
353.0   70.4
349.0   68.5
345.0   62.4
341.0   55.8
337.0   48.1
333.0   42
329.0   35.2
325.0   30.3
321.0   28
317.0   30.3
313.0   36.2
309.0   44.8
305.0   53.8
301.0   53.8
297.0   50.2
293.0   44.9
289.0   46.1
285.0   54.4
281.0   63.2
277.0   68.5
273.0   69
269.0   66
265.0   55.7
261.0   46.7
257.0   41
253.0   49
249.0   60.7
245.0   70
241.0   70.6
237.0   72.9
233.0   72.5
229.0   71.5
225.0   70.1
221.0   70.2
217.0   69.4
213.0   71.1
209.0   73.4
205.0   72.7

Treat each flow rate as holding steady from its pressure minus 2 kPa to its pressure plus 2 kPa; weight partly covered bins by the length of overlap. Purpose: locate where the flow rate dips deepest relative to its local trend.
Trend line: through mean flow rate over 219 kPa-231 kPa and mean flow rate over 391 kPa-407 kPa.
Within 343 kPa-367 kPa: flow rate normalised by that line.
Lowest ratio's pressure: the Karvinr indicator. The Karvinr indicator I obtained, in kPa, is 345.0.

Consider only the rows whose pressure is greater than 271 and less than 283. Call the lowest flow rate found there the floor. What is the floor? 63.2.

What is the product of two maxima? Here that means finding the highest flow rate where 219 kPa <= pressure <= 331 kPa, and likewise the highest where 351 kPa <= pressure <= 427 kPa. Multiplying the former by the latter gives 5511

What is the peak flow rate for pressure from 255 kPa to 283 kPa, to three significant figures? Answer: 69.0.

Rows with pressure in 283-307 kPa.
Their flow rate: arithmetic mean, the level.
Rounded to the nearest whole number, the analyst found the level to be 51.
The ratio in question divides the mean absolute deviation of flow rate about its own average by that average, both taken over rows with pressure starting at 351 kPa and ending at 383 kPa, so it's 0.01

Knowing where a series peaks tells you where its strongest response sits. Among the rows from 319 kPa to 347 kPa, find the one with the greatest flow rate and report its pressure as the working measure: 345.0 kPa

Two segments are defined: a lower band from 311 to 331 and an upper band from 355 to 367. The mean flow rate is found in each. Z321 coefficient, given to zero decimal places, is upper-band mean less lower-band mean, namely 40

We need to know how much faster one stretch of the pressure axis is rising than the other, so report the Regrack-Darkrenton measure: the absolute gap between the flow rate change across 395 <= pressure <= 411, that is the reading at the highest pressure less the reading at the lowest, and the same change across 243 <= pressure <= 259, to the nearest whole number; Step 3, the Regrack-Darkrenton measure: 28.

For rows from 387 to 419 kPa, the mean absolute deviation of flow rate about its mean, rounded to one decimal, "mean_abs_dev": 1.0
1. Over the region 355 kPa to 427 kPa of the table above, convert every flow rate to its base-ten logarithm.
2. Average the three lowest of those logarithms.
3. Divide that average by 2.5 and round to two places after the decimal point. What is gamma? 0.74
